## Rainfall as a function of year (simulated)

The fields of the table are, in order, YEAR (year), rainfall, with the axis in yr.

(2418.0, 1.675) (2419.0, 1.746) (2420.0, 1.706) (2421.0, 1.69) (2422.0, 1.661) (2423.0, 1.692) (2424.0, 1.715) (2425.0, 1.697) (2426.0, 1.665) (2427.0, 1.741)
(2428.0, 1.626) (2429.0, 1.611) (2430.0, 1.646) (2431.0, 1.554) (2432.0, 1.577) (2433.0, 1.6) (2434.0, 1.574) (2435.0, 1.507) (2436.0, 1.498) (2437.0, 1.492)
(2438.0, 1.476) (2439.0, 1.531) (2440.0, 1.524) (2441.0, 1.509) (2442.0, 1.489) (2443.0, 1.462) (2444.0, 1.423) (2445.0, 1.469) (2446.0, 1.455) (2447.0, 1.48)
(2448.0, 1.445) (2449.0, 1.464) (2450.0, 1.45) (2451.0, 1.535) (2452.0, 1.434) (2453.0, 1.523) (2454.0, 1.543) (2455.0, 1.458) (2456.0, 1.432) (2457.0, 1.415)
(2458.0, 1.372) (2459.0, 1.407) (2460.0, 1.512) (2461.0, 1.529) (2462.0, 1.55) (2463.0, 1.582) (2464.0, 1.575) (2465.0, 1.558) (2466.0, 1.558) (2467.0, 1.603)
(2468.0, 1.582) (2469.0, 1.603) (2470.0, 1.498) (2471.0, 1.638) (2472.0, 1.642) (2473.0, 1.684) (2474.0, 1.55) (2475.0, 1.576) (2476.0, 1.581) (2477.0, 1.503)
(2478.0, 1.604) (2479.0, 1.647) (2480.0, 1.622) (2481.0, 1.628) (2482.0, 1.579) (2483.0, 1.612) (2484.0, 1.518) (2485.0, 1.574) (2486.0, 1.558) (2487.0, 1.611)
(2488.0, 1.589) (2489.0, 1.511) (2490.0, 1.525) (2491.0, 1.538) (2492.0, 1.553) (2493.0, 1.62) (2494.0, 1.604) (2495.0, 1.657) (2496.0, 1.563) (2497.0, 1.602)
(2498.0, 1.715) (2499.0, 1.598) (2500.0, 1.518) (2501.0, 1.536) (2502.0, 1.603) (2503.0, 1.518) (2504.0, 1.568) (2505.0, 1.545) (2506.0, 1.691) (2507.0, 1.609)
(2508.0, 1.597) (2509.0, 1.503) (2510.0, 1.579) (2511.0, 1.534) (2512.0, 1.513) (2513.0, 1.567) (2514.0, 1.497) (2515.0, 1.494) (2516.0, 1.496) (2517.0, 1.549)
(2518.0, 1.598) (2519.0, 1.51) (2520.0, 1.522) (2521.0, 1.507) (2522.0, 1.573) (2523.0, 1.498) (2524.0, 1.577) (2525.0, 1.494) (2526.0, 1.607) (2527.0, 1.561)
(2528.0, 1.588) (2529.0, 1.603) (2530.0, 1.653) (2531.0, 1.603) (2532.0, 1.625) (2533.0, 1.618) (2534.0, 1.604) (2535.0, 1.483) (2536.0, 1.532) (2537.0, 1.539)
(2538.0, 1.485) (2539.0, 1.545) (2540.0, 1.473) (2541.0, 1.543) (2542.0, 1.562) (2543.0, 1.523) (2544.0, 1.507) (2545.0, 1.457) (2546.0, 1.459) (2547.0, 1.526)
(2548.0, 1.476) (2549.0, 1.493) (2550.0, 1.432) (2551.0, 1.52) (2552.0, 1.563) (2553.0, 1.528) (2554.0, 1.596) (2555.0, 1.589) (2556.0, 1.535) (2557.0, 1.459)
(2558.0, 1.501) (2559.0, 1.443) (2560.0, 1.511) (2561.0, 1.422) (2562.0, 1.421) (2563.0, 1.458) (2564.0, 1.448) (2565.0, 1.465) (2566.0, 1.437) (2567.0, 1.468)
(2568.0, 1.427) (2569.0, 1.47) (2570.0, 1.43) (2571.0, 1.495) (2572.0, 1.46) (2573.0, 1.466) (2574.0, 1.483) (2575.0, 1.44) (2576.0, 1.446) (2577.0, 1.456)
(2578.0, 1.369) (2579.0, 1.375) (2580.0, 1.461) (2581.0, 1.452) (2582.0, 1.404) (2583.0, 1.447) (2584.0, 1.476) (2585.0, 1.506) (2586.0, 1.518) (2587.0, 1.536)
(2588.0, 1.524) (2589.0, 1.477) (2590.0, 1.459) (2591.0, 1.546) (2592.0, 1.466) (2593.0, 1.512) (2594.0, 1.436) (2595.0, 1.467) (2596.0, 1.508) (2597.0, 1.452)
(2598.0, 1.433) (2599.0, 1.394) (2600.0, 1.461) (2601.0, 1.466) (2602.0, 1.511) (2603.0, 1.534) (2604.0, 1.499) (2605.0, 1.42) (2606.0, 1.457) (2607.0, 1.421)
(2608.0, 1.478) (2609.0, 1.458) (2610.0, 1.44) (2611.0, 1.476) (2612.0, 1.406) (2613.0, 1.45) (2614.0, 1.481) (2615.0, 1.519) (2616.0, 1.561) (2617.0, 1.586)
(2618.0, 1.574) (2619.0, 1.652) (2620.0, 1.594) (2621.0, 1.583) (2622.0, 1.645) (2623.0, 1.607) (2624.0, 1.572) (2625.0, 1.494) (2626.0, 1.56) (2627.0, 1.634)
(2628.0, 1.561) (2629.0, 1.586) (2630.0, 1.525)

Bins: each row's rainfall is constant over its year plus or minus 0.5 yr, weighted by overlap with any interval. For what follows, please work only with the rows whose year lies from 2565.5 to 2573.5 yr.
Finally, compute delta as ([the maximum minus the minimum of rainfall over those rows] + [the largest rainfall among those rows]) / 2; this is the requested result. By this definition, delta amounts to 0.78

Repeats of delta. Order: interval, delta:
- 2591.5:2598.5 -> 0.80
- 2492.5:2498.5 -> 0.93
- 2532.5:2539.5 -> 0.88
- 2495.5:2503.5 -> 0.96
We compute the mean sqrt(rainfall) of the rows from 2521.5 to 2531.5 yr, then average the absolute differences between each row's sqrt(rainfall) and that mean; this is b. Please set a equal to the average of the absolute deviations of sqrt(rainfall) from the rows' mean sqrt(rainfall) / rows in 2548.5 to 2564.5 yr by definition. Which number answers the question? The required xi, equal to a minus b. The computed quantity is 0.005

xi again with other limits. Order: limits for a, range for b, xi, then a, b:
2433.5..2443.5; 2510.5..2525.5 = -0.003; 0.0093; 0.0122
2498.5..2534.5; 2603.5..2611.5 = 0.008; 0.0171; 0.0091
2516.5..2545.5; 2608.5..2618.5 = -0.004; 0.0173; 0.0212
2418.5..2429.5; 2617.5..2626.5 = 0.000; 0.0128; 0.0133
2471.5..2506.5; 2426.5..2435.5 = -0.001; 0.0170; 0.0182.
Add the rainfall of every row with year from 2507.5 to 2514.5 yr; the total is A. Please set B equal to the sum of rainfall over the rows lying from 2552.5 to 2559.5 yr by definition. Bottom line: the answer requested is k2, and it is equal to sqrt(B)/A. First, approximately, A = 10.8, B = 10.7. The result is 0.302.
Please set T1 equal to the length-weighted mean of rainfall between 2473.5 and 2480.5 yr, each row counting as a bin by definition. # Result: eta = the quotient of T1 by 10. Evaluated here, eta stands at 0.158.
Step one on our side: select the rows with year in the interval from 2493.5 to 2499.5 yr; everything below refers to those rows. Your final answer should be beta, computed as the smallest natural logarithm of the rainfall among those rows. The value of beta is 0.45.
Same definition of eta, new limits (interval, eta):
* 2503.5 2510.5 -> 0.158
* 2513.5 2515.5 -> 0.150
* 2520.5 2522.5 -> 0.154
